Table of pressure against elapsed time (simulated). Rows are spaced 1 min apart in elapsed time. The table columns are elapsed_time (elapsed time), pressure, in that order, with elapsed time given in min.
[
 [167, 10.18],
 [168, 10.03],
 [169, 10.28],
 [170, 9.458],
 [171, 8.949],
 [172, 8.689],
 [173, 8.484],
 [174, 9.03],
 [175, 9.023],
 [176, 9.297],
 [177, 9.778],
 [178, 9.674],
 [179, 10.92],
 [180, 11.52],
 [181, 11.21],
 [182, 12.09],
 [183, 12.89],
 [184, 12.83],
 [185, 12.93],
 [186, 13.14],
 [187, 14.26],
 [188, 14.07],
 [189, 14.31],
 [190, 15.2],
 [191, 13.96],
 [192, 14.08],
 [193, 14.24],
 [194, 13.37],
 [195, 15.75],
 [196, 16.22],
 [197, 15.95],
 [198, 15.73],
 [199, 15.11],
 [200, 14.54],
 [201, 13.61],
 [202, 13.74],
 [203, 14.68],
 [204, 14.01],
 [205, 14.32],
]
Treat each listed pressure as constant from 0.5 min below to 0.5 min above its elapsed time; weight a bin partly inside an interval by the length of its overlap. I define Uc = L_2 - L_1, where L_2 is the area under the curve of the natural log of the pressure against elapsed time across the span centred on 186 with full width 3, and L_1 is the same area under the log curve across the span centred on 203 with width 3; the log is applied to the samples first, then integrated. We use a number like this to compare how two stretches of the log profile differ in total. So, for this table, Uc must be -0.15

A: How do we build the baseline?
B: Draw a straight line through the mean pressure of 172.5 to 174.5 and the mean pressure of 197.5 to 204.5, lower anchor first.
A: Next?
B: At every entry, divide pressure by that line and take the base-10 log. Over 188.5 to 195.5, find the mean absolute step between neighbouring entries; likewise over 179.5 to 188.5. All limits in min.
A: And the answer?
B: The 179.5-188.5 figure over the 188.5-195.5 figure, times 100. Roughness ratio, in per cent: 54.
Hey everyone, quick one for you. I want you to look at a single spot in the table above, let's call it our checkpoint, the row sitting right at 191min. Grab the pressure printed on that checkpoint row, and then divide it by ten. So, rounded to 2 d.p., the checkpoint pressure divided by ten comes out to 1.40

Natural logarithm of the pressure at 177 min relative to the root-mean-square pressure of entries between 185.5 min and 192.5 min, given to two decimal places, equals -0.37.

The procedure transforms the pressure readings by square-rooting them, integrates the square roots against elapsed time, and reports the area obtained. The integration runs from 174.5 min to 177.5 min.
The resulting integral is 9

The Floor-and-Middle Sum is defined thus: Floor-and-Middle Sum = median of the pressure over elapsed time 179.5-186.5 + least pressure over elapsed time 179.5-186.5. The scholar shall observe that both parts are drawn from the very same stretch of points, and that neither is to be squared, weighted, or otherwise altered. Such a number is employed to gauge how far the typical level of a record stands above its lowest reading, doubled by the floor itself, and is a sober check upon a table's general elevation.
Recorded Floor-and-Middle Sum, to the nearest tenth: 24.0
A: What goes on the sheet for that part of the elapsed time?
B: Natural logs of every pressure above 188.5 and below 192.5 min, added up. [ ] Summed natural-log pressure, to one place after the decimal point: 10.7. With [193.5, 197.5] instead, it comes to 10.9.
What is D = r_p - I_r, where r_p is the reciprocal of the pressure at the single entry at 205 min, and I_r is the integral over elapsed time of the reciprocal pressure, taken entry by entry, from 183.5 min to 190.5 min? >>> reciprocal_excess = -0.44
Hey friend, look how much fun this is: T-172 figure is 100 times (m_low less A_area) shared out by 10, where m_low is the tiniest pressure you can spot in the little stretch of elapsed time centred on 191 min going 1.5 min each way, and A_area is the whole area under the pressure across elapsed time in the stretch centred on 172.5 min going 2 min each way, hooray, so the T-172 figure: -212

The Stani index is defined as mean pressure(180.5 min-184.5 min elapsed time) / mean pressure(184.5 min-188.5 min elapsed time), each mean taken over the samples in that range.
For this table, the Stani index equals 0.90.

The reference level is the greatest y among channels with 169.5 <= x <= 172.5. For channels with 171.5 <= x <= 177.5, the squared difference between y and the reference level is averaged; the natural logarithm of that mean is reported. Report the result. -1.1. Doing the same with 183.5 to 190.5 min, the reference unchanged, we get 3.0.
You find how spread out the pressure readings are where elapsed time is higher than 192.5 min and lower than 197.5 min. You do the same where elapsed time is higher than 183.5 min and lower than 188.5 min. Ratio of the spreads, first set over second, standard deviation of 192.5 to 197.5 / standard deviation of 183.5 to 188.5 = 1.9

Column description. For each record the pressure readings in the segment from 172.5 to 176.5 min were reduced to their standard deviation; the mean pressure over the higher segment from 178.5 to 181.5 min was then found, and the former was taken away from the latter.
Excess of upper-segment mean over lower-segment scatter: 10.9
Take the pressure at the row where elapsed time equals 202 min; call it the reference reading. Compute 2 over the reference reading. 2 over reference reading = 0.146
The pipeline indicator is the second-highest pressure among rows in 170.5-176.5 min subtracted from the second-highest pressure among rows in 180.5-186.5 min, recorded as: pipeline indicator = 3.9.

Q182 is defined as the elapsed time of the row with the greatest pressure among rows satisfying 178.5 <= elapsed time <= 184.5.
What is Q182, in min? 183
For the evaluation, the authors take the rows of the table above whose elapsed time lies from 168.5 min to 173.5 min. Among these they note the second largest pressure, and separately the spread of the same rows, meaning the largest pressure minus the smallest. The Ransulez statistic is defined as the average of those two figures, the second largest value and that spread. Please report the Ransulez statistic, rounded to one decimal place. 5.6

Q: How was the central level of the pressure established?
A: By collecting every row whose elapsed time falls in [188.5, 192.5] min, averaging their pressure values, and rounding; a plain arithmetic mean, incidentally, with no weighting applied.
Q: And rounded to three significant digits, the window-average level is 14.4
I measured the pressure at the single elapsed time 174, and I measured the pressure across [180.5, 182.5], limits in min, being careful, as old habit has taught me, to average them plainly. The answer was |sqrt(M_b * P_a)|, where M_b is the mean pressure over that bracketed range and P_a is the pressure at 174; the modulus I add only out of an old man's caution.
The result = 10.3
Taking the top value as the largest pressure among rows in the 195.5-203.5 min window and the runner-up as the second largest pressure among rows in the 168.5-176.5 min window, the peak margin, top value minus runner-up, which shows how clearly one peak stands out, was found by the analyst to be 7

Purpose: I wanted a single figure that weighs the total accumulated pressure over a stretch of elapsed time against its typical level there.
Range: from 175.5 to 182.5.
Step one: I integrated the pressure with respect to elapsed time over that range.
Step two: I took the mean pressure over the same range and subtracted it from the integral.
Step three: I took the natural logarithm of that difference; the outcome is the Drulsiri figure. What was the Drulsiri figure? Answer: 4.16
